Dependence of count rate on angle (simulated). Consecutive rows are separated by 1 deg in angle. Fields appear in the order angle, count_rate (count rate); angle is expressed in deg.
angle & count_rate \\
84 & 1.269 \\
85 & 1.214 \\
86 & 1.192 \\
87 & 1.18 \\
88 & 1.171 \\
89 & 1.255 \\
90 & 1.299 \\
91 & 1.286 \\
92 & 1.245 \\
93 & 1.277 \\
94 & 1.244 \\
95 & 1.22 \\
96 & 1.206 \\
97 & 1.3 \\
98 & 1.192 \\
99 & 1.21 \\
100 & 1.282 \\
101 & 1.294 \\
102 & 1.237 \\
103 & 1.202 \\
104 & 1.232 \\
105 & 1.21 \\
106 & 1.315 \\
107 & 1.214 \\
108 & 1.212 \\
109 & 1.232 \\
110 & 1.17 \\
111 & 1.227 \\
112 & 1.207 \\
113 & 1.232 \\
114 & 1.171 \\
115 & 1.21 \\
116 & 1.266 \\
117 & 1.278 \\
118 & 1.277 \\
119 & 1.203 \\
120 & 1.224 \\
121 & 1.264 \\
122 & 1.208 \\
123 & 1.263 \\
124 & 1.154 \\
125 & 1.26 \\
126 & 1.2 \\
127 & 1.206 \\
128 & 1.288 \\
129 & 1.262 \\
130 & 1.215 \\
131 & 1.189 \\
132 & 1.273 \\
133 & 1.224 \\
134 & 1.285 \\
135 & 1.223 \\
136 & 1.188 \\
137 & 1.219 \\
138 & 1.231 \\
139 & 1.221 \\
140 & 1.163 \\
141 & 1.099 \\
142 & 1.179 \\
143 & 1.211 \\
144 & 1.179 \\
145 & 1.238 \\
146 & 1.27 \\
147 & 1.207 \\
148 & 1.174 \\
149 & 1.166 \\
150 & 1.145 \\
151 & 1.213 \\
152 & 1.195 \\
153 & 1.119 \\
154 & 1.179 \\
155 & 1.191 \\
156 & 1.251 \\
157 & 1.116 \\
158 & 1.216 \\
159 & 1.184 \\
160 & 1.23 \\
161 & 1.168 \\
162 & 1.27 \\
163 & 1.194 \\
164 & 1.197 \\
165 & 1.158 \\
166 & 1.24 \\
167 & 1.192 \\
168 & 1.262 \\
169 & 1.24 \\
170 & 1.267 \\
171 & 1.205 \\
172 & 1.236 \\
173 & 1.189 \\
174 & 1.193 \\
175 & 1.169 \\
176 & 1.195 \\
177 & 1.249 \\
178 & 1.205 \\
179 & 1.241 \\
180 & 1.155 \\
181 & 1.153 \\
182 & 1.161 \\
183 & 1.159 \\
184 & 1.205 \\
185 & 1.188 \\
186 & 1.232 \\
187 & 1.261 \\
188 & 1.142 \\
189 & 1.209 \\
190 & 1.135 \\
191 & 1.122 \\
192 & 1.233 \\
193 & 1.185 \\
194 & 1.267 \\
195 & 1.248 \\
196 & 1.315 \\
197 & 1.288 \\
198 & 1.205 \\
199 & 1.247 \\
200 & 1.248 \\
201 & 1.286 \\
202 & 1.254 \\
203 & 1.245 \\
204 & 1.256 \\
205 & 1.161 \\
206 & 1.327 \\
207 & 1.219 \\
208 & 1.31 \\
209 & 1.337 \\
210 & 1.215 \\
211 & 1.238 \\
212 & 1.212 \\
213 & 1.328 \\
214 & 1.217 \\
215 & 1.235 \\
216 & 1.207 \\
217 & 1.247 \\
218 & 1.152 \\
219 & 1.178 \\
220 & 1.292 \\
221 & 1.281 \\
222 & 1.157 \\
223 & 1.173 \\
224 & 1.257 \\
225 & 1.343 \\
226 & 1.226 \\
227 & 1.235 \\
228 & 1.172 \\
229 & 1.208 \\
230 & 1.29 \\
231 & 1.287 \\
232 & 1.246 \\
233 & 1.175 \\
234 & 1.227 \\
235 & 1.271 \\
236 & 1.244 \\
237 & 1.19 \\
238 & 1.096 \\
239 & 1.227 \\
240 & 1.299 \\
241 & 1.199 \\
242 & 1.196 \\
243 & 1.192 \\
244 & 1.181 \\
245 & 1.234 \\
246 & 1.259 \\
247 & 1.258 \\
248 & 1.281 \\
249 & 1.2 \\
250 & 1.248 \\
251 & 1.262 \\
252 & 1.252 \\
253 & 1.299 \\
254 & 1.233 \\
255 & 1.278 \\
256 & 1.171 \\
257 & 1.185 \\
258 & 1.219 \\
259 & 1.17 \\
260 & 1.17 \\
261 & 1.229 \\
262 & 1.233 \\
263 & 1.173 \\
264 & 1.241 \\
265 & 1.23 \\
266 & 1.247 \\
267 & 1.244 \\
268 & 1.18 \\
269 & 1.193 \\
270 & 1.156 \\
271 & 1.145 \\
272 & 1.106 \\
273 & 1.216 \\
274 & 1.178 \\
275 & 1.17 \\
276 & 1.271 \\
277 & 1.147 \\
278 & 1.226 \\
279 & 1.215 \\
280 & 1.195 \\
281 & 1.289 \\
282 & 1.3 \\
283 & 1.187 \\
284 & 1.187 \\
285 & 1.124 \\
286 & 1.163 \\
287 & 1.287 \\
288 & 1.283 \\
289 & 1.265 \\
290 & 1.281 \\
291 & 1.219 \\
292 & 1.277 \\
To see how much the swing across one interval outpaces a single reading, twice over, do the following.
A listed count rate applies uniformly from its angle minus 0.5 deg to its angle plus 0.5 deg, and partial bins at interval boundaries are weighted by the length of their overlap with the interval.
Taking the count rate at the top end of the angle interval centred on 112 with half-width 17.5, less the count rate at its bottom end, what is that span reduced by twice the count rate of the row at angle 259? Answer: -2.30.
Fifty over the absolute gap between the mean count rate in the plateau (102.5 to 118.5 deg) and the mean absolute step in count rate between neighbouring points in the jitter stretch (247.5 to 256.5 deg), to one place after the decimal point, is 42.5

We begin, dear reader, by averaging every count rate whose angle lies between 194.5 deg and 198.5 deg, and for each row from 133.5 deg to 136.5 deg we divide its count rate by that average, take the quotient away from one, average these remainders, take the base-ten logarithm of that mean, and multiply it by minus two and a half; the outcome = 4.0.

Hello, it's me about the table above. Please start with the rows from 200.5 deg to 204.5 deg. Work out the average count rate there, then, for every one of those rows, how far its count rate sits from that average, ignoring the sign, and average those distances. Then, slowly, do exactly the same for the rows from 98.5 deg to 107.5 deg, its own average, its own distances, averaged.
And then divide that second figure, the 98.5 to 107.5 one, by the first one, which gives 2.7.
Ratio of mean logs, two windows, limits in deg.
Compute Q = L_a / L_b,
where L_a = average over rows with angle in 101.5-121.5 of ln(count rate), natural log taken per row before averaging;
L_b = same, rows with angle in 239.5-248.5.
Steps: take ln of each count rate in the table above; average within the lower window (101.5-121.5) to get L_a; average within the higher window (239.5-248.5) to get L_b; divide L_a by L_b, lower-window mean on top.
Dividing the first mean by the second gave 0.98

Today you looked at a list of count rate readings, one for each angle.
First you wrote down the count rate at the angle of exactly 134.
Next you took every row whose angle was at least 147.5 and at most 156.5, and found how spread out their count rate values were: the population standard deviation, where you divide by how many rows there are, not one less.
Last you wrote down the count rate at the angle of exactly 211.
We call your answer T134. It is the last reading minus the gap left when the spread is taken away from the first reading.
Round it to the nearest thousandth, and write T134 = -0.011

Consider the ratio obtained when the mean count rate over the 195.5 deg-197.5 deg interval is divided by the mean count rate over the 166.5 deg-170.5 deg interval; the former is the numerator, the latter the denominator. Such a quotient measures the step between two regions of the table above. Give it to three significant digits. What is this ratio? 1.05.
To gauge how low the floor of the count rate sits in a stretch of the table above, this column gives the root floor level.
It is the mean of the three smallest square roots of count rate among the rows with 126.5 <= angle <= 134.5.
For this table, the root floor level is 1.10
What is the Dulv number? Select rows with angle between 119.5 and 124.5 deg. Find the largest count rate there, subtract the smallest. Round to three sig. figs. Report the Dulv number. 0.110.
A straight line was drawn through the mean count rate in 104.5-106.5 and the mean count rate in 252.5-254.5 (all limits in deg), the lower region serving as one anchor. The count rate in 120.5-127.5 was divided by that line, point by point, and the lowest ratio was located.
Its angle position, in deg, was 124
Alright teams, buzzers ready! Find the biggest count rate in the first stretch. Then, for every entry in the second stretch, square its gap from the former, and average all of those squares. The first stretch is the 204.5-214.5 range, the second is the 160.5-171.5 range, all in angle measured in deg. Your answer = 0.016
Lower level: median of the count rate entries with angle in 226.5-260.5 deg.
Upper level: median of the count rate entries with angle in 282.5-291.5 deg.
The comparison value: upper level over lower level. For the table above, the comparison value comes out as 0.99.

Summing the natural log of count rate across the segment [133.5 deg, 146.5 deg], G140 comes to 2.45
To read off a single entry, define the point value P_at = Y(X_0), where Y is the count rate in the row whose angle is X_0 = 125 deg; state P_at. 1.26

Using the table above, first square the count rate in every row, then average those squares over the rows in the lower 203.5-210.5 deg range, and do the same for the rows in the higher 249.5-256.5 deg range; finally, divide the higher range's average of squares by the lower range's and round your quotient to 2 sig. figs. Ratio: 0.98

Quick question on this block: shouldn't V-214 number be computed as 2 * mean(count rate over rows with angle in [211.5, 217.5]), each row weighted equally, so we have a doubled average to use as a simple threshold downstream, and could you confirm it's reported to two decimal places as 2.48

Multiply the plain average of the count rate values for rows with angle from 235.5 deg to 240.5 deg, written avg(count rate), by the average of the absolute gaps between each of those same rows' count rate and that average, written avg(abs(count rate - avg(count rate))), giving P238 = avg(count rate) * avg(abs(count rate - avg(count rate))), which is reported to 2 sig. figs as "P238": 0.066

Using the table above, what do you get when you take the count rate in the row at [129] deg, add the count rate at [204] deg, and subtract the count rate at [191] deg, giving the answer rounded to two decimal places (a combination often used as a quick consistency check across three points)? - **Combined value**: 1.40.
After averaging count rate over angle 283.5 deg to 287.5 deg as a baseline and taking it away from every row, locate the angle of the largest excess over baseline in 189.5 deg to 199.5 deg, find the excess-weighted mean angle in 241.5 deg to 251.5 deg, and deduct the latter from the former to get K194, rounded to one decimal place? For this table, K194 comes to -52.0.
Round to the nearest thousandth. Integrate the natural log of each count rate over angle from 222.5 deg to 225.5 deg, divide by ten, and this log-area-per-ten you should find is 0.068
